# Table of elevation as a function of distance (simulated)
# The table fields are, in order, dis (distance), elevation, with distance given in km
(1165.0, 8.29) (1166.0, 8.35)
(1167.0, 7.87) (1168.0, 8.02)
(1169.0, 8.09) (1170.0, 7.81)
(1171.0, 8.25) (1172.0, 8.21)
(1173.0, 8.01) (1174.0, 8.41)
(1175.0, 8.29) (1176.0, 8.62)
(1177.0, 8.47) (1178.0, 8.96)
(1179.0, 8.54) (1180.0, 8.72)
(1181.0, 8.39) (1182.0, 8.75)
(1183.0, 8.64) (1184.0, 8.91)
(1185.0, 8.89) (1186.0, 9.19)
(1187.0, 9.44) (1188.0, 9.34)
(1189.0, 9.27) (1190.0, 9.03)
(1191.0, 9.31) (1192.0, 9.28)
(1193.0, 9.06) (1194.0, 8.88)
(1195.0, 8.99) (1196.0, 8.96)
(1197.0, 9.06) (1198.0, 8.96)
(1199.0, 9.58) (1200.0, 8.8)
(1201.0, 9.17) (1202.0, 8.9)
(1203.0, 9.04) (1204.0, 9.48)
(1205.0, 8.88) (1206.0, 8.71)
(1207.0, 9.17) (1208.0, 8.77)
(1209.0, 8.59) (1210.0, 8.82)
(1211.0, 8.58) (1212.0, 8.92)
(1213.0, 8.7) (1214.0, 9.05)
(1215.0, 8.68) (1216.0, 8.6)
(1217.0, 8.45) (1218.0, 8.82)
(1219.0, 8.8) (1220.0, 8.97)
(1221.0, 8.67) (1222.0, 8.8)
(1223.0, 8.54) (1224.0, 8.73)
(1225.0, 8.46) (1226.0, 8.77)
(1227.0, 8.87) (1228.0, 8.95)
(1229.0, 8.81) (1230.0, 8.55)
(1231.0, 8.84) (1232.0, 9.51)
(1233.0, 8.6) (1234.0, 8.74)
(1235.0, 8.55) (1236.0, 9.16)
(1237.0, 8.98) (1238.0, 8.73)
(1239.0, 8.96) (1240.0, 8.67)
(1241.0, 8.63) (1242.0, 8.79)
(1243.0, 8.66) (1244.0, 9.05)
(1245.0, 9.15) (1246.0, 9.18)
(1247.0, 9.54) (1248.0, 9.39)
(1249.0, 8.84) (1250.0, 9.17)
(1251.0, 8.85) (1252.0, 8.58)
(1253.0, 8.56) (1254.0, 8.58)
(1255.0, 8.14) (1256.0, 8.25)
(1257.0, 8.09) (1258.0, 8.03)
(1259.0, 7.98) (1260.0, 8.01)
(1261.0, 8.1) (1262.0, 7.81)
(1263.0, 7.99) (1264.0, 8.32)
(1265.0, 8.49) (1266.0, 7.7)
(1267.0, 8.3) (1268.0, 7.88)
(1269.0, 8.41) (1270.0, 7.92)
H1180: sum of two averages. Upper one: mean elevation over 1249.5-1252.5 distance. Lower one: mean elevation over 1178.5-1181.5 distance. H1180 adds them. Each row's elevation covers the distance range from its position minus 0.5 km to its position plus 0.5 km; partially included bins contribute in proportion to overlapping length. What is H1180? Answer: 17.4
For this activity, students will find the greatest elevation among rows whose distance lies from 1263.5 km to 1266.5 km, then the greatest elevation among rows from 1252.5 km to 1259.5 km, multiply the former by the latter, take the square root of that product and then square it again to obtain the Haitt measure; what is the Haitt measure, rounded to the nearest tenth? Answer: 72.8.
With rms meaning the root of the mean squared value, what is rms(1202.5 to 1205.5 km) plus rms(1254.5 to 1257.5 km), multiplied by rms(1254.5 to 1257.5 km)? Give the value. 141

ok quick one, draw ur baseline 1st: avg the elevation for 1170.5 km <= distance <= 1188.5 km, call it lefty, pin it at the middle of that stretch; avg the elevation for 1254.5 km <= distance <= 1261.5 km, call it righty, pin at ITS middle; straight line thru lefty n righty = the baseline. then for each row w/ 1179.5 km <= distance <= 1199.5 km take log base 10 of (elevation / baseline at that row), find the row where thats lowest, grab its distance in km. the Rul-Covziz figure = 1181.0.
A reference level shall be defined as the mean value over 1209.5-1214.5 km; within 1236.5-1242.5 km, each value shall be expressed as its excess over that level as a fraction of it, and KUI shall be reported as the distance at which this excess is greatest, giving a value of 1237.0 km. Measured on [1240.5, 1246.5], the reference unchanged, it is 1246.0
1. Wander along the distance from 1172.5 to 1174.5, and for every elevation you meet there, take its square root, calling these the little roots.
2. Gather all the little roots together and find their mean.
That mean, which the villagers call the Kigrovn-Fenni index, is 2.87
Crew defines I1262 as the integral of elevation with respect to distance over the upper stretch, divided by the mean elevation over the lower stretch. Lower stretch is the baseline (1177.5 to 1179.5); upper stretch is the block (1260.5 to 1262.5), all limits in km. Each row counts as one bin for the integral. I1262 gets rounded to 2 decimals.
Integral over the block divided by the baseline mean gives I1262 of 1.82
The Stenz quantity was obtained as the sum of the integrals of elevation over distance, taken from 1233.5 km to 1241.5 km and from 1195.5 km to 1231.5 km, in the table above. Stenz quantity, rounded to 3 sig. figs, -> 389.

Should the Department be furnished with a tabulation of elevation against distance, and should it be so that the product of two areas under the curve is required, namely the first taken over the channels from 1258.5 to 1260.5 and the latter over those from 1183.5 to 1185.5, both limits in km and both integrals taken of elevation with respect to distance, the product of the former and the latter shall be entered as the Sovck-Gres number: 285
